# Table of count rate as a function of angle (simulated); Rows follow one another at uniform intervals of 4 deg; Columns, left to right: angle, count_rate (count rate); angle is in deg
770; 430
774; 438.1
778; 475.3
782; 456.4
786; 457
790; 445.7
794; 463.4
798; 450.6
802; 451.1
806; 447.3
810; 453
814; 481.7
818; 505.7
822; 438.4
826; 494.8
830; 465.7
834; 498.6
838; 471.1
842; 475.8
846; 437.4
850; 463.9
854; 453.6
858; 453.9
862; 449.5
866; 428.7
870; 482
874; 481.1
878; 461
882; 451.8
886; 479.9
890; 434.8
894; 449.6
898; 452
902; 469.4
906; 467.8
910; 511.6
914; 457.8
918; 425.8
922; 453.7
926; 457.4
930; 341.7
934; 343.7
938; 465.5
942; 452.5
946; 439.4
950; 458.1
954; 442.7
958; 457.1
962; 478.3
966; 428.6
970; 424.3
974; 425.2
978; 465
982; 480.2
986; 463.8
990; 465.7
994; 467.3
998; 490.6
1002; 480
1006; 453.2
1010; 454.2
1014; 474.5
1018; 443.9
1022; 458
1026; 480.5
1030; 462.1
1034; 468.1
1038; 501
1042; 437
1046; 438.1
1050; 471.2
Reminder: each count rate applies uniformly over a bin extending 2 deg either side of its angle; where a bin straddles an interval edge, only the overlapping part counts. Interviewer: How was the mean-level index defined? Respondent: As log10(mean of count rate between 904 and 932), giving 2.65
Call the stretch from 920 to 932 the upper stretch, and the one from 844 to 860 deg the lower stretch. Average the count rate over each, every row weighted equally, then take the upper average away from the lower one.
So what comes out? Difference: 35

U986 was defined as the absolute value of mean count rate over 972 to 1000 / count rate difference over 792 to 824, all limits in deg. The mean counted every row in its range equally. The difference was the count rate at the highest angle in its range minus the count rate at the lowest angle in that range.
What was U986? 19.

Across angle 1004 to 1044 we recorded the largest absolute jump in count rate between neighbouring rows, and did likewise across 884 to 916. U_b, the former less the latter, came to 10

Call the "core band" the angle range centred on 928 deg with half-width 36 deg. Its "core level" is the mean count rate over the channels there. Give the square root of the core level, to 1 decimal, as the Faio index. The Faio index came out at 21.1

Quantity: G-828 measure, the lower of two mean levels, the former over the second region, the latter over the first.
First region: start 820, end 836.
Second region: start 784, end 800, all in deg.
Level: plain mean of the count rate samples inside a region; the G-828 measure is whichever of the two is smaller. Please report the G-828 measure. 454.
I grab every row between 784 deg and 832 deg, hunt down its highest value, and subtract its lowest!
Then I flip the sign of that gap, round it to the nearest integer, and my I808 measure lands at -67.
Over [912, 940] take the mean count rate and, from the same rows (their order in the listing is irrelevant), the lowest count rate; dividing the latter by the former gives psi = 0.81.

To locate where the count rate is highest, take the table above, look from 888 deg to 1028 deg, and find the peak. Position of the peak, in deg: 910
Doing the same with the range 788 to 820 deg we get 818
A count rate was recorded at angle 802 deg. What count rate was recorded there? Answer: 451.1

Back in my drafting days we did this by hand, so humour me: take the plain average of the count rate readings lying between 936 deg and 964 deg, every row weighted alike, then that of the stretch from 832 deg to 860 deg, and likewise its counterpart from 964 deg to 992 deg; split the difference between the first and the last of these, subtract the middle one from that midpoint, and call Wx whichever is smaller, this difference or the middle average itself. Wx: -12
